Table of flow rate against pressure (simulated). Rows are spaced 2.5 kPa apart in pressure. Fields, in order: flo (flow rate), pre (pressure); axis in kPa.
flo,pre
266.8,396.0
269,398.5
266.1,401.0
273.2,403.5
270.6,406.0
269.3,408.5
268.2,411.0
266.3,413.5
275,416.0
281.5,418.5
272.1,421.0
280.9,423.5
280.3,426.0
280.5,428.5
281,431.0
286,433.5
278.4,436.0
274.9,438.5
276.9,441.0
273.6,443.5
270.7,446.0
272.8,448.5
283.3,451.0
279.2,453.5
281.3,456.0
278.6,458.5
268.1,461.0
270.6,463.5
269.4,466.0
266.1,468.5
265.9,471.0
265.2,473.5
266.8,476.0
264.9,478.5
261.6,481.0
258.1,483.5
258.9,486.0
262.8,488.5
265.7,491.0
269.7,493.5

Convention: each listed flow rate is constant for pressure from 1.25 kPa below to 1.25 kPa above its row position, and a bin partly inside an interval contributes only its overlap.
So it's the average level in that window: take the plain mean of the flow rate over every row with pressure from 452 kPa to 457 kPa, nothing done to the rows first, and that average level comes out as 280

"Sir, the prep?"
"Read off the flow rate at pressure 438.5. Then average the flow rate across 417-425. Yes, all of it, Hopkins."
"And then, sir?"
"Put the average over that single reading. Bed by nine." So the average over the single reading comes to 1.012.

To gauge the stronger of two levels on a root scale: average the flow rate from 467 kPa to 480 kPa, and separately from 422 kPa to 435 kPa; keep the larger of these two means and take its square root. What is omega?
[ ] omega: 16.8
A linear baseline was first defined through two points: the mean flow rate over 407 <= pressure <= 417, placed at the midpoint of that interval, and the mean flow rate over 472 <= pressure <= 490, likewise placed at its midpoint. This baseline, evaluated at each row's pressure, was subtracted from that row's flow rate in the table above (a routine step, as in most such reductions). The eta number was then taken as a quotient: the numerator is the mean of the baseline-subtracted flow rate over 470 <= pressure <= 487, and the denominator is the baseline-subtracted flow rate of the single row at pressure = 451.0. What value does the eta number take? 0.0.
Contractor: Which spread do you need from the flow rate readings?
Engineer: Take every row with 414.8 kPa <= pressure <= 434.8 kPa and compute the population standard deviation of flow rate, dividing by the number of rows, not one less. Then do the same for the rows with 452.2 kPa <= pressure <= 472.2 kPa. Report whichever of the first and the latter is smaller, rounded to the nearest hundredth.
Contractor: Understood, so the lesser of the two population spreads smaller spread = 3.98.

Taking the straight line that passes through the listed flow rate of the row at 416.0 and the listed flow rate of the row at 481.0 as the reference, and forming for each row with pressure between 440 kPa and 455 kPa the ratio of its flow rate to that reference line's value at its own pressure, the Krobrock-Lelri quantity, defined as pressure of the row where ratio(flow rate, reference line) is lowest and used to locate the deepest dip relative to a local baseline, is 446.0 kPa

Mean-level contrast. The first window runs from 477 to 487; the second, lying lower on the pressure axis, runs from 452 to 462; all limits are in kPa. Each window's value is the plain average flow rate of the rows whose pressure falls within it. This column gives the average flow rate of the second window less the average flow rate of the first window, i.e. 16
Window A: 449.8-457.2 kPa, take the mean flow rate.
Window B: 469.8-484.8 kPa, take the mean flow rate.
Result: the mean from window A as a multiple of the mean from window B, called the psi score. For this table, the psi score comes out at 1.07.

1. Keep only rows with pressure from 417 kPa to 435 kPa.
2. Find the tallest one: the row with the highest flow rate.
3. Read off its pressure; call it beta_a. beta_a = 433.5 kPa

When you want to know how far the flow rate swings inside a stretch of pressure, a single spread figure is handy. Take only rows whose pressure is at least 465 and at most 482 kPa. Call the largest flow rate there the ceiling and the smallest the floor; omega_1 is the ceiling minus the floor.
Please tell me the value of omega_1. 8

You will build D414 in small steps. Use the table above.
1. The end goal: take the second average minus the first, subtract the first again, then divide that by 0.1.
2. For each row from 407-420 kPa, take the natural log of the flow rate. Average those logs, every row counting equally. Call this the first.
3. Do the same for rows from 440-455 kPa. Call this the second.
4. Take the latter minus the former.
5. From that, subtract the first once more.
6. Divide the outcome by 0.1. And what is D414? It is -55.9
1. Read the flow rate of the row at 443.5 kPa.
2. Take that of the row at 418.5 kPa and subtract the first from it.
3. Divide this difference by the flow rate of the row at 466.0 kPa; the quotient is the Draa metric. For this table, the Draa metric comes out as 0.029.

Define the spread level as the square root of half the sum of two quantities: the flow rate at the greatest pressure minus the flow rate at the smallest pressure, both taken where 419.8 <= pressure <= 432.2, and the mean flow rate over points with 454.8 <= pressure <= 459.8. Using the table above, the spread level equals 12.0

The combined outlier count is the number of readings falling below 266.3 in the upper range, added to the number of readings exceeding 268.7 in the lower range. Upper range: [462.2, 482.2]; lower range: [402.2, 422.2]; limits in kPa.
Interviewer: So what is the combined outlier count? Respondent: 11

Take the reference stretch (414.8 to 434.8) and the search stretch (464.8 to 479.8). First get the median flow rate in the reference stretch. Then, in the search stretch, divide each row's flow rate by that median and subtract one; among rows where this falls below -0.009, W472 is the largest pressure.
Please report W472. 478.5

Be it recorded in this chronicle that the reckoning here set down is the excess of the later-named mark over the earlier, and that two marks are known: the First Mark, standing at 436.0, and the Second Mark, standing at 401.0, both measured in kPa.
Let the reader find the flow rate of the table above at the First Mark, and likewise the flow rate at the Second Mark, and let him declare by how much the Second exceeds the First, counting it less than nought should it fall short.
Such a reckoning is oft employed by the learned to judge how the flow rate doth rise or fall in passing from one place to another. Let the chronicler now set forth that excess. -12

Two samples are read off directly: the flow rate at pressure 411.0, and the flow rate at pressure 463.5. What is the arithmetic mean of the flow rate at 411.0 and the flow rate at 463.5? 269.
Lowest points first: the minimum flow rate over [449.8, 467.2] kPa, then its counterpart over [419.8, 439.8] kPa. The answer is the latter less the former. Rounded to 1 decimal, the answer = 4.0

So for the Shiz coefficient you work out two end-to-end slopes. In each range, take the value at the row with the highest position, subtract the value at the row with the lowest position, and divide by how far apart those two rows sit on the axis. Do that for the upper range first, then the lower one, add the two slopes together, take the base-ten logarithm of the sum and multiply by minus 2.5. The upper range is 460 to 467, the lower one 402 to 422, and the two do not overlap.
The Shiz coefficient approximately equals 1.8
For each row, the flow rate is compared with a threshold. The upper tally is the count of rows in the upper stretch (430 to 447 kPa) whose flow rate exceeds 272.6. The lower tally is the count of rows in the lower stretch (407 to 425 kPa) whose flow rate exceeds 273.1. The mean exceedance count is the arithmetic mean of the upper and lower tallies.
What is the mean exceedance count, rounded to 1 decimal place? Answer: 4.5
